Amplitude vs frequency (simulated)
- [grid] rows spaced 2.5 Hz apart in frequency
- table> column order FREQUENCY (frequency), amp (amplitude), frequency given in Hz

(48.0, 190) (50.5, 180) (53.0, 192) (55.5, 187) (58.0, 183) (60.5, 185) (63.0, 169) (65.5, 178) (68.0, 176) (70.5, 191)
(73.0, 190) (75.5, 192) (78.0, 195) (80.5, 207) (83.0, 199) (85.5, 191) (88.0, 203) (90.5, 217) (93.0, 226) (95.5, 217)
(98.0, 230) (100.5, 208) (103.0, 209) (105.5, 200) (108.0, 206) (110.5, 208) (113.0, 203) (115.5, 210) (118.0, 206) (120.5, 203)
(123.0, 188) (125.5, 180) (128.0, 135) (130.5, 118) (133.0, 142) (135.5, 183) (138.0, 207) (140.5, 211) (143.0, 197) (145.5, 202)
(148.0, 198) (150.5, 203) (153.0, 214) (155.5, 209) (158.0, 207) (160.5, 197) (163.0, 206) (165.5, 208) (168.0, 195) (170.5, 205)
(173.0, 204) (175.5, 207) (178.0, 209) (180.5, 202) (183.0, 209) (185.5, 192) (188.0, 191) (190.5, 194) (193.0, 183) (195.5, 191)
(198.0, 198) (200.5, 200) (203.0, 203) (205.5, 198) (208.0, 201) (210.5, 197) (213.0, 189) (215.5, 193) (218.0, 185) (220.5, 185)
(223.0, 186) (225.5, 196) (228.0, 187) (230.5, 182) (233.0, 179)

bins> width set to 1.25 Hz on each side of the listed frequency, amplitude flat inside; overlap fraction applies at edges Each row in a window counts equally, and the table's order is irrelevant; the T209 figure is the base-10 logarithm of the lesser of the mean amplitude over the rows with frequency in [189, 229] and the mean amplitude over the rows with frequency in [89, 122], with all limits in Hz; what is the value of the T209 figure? 2.285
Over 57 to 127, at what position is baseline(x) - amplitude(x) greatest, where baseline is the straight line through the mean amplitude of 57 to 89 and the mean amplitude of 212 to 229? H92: 63.0 Hz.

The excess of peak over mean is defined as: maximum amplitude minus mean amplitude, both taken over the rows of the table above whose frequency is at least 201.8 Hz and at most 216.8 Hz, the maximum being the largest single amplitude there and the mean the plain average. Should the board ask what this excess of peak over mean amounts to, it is 6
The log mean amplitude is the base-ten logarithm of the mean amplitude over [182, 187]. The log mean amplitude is 2.30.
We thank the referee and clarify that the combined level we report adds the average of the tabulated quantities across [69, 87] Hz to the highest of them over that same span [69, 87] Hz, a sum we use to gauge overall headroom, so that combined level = 402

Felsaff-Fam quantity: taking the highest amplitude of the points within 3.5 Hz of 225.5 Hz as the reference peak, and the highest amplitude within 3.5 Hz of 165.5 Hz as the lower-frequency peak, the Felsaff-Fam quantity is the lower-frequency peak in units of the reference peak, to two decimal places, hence 1.06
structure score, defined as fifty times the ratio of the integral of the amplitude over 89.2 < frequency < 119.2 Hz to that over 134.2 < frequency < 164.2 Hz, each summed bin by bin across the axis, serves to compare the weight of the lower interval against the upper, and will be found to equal 52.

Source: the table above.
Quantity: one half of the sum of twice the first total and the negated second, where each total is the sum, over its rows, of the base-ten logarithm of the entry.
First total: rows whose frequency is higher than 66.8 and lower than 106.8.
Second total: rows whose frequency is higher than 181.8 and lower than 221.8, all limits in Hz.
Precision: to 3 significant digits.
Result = 18.6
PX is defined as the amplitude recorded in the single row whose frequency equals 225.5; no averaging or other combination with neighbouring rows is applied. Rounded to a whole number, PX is 196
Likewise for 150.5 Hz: 203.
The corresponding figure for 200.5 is 200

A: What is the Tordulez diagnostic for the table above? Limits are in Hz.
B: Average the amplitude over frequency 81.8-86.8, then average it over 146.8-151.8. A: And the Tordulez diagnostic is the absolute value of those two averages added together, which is 396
